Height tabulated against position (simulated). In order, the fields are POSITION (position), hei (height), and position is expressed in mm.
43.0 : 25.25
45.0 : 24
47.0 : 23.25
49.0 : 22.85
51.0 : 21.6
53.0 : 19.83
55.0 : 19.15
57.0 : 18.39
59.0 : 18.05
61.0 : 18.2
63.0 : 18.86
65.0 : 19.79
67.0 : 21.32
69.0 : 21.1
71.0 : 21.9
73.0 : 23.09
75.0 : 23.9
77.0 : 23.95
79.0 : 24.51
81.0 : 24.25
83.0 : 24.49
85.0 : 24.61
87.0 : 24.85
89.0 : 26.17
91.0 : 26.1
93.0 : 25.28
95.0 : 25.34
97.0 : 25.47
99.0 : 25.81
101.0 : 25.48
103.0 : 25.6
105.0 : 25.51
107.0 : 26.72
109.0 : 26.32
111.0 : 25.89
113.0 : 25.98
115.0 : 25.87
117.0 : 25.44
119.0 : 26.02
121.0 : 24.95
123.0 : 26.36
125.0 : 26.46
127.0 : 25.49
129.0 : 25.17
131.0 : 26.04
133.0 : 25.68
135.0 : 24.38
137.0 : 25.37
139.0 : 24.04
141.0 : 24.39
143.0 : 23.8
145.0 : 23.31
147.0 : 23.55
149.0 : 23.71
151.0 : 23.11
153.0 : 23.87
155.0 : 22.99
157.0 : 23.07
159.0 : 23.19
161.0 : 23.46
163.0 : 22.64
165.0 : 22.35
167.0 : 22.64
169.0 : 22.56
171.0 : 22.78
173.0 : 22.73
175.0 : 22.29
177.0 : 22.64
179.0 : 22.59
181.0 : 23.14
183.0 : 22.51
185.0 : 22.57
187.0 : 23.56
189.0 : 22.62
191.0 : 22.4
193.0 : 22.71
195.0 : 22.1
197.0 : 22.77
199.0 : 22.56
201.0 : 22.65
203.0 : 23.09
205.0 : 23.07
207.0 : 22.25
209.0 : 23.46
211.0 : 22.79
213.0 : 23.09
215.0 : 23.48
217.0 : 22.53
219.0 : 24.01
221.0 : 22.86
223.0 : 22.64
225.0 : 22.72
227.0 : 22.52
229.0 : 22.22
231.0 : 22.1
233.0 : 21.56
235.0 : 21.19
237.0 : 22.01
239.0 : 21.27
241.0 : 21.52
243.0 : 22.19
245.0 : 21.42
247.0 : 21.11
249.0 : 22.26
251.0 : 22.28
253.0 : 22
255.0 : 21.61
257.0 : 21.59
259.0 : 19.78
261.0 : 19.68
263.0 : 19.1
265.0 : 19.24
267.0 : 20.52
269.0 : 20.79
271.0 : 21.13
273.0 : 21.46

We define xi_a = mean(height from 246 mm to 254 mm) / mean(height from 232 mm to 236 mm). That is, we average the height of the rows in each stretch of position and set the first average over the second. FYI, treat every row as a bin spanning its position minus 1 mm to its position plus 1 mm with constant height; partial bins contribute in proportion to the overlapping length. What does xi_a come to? 1.03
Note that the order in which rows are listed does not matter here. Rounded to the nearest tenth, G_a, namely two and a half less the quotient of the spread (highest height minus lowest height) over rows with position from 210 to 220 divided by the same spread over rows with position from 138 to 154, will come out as 1.3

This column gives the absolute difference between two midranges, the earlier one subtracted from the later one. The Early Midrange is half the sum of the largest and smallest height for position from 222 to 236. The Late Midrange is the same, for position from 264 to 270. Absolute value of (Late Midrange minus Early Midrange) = 1.9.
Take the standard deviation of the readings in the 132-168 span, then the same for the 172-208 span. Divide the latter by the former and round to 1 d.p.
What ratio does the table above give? 0.4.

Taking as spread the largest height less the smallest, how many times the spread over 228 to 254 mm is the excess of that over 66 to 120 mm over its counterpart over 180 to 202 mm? 3.6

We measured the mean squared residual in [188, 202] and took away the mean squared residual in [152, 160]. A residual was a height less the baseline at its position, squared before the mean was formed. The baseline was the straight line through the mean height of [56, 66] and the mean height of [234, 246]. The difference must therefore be -6.6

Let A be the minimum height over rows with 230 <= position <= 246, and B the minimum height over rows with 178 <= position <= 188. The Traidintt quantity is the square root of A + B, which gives 6.61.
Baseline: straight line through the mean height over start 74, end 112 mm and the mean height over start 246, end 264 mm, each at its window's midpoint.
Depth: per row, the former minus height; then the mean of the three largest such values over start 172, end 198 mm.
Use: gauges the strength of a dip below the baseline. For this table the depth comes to 0.60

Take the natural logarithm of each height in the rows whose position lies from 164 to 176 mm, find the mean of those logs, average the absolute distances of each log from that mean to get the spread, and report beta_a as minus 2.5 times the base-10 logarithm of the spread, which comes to 5.4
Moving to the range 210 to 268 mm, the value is 3.4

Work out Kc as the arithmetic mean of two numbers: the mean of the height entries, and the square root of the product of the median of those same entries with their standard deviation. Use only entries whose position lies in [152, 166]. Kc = 13.2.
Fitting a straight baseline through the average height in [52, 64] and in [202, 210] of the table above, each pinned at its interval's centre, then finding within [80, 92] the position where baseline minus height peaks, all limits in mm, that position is 81.0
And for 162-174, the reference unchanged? 165.0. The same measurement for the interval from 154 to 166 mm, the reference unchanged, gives 165.0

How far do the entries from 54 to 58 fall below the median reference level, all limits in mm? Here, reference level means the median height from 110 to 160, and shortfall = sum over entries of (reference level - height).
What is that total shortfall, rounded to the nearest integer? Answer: 12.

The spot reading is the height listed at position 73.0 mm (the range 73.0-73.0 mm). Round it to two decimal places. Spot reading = 23.09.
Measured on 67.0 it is 21.32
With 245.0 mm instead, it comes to 21.42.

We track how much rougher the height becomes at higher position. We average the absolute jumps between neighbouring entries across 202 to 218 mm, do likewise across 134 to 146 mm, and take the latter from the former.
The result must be -0.13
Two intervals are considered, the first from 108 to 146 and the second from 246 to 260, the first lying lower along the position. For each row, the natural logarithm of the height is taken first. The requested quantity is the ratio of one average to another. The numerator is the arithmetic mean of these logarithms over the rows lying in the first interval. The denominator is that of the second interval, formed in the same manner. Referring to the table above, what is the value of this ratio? 1.05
